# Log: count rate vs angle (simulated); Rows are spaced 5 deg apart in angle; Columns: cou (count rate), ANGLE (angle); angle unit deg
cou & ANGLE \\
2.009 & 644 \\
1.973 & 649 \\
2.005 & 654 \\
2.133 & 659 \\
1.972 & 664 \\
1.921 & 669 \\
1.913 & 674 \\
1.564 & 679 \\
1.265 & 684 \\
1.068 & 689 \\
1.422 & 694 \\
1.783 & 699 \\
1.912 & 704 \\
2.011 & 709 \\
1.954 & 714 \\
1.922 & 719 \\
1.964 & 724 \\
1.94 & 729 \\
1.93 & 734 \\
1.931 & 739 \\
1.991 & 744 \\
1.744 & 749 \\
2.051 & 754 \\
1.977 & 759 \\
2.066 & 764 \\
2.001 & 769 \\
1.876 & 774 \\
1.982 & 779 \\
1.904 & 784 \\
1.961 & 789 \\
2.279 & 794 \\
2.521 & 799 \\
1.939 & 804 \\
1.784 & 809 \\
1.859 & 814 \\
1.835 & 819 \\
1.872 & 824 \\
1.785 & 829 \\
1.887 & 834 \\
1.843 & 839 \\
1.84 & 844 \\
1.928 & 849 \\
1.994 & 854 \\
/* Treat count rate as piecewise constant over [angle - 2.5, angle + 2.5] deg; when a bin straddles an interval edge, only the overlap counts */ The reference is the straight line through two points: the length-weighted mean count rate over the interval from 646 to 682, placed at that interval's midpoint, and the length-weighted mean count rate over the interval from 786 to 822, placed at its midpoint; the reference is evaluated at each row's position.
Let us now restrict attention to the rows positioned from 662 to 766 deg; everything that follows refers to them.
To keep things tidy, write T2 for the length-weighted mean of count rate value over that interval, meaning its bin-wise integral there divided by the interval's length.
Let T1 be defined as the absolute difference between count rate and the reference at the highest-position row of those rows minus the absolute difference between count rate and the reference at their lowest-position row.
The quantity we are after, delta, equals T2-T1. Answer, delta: 1.80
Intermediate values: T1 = 0.02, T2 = 1.82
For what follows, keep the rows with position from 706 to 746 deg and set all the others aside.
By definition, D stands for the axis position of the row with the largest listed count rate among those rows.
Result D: 709 deg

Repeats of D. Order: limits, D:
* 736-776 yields 764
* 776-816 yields 799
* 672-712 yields 709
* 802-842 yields 804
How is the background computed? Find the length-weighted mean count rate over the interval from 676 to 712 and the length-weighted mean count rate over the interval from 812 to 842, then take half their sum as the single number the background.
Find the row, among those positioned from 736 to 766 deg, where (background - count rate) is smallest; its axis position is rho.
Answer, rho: 764 deg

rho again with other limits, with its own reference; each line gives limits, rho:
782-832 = 799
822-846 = 834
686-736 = 709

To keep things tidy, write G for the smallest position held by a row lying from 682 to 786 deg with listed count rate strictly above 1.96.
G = 709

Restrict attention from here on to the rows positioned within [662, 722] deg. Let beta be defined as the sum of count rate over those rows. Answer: 20.7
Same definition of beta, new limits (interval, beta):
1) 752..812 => 24.3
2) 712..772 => 23.5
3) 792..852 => 23.4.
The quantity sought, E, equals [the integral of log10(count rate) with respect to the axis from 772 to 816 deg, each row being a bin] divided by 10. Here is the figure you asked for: 1.3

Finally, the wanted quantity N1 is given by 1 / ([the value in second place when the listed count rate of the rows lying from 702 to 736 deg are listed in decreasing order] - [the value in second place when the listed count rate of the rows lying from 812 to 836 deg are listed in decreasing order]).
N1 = 11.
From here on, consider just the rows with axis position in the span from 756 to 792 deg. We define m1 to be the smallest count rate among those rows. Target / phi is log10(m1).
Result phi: 0.273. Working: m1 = 1.876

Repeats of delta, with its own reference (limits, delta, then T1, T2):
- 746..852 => 2.06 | -0.11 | 1.95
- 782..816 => 1.97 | 0.07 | 2.04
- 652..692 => 0.95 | 0.77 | 1.72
